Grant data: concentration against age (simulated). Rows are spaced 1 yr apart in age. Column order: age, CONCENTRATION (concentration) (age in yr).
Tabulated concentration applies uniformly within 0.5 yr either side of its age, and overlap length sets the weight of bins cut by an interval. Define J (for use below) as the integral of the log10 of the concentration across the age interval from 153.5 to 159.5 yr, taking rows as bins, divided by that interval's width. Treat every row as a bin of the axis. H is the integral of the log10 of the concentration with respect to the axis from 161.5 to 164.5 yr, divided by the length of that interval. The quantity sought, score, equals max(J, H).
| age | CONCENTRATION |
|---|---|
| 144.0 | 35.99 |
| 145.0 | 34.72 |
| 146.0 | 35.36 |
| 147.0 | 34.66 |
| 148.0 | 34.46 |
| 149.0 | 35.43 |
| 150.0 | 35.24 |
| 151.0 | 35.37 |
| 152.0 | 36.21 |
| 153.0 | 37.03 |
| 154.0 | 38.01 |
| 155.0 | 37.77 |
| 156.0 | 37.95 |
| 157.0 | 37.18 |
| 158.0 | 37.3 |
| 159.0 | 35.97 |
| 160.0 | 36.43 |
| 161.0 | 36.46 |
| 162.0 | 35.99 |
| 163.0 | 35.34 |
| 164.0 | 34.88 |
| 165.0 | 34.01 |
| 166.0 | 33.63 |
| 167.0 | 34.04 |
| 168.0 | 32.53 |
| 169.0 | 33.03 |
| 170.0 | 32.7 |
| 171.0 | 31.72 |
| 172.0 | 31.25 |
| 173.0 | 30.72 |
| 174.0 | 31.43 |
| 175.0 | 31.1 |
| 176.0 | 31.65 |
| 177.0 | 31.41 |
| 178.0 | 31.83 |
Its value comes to 1.572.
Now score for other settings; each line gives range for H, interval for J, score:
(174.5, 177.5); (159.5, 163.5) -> 1.557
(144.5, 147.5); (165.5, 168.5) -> 1.543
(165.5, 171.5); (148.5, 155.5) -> 1.561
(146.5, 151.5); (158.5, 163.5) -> 1.557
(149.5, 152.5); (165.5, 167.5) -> 1.551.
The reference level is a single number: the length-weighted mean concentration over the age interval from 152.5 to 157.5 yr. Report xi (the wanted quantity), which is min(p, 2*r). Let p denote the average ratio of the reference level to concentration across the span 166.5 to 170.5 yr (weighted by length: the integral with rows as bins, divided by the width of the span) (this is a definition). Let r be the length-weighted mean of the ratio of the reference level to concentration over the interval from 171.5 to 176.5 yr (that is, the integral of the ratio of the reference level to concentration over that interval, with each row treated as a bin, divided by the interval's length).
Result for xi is 1.14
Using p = 1.14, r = 1.20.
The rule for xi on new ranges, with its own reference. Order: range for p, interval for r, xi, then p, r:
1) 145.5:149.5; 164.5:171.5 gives 1.07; 1.07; 1.14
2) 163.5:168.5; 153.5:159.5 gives 1.11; 1.11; 1.01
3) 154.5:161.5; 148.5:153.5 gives 1.02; 1.02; 1.05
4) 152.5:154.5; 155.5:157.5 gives 1.00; 1.00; 1.00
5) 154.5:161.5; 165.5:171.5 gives 1.02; 1.02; 1.14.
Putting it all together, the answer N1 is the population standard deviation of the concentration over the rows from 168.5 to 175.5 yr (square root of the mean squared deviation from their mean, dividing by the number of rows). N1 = 0.79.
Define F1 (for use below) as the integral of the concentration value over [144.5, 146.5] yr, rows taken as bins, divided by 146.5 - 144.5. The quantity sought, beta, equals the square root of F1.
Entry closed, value 5.92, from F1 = 35.0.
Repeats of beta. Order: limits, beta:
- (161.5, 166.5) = 5.90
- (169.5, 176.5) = 5.61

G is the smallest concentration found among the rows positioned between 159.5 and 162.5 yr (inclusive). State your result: 35.99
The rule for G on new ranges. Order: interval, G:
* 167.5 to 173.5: 30.72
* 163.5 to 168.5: 32.53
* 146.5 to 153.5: 34.46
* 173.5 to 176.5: 31.1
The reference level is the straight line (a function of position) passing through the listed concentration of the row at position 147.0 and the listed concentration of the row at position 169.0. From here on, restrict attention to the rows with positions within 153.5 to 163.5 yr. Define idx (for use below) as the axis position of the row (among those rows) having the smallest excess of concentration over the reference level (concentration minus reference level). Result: 163.0 yr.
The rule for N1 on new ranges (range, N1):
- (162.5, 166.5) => 0.68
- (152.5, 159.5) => 0.65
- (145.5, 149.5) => 0.42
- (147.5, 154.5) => 1.12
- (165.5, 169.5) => 0.57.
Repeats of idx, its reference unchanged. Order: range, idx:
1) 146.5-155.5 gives 148.0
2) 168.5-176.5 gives 173.0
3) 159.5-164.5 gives 164.0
